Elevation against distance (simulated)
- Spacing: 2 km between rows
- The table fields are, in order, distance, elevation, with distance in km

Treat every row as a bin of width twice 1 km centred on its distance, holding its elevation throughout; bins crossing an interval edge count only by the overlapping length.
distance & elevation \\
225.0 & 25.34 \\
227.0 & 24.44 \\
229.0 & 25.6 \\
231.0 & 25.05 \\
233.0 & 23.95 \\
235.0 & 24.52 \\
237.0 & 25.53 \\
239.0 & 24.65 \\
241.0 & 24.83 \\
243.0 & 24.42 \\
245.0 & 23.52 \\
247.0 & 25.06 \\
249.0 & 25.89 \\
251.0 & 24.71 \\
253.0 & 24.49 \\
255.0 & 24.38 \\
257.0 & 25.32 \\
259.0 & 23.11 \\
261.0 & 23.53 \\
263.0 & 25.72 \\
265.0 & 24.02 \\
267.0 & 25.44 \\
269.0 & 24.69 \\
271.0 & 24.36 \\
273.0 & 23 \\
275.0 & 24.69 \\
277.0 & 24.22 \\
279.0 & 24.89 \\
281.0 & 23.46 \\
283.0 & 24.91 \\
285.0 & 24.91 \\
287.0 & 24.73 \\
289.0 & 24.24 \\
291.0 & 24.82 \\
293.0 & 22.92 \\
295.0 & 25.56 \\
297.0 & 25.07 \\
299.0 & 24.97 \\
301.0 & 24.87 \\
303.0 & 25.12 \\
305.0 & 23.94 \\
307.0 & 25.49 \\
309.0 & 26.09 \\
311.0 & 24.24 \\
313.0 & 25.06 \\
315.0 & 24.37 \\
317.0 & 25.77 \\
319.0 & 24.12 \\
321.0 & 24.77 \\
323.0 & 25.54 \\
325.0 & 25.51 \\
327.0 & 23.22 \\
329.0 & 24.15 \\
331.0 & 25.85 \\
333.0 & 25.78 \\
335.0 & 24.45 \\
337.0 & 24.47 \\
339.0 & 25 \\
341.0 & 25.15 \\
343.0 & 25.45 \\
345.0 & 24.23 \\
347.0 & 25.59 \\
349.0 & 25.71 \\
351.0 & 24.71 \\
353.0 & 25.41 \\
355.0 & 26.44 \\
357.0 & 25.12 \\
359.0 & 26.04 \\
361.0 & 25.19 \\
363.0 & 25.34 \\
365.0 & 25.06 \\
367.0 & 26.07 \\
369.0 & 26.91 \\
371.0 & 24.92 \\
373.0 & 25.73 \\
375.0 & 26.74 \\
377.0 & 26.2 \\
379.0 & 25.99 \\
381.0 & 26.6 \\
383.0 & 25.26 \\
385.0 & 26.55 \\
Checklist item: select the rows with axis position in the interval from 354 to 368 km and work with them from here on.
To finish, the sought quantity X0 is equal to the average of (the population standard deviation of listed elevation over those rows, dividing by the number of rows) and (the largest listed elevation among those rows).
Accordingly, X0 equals 13.5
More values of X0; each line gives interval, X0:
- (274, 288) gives 12.7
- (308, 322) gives 13.4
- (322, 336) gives 13.4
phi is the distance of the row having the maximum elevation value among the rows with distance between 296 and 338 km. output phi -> 309.0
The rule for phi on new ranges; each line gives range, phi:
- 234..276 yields 249.0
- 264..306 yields 295.0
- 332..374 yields 369.0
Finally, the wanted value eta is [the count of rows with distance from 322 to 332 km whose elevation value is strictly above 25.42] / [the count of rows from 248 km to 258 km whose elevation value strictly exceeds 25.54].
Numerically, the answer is 3.0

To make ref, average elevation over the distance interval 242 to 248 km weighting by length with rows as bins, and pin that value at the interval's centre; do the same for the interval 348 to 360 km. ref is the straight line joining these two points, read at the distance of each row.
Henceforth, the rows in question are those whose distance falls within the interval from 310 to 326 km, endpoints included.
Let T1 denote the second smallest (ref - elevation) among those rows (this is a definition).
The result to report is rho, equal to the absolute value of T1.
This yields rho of 0.32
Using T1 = -0.3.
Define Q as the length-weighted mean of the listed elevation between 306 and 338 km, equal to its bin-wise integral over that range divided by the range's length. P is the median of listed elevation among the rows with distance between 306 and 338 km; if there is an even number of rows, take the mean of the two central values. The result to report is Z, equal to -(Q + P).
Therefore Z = -49.8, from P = 24.9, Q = 24.9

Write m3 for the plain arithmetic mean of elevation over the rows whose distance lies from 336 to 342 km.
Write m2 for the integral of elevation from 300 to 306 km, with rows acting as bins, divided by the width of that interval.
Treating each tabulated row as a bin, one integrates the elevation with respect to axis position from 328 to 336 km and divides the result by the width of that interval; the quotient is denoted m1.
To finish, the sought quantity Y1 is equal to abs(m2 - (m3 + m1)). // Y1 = 25.3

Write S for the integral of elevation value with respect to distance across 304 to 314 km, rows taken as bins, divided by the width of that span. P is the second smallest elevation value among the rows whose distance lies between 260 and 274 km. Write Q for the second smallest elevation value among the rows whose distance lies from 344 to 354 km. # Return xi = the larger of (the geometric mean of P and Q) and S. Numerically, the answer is 25.0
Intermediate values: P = 23.53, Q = 24.71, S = 25.0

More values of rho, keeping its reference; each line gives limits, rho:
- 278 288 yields 0.14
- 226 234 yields 0.88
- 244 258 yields 0.85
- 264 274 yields 0.08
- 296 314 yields 0.45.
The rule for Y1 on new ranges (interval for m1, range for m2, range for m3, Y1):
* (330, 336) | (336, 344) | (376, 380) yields 26.4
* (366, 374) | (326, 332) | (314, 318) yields 26.6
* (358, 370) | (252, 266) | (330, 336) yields 26.8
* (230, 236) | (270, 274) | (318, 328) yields 25.5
